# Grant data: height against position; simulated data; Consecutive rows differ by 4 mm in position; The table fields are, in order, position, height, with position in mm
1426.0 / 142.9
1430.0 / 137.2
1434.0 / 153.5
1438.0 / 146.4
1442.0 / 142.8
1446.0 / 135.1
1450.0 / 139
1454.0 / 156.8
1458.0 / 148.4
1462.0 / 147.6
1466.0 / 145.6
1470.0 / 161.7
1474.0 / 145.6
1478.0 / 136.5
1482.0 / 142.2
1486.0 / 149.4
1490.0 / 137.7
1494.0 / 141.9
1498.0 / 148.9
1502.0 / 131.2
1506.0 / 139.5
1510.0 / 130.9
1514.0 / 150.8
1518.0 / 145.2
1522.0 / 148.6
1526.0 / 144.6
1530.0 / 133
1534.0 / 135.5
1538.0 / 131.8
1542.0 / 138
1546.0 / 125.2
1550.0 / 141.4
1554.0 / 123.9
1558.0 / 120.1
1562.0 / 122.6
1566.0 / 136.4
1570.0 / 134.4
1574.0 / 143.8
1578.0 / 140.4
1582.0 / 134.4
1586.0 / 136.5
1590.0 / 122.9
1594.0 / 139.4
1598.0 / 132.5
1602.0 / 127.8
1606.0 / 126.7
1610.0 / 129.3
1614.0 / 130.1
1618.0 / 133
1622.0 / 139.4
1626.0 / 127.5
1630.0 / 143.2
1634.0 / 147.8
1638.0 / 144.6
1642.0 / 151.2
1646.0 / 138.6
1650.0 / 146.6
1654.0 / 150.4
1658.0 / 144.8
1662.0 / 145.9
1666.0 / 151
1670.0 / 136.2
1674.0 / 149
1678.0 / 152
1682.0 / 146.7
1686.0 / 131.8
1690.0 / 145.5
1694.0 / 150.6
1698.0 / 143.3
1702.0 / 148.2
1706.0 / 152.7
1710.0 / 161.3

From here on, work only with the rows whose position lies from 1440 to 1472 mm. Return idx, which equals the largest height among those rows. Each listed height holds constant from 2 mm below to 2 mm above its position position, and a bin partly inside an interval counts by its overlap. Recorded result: 161.7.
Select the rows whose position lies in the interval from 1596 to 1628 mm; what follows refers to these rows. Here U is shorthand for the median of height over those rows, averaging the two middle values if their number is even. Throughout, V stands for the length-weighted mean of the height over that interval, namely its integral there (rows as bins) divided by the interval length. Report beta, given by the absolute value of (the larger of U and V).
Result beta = 131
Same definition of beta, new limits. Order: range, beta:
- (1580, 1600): 134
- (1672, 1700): 147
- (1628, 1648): 145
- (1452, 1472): 152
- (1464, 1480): 147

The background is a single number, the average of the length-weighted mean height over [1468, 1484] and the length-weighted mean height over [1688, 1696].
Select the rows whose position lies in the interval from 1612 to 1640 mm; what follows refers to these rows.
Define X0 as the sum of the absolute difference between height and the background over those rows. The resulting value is 66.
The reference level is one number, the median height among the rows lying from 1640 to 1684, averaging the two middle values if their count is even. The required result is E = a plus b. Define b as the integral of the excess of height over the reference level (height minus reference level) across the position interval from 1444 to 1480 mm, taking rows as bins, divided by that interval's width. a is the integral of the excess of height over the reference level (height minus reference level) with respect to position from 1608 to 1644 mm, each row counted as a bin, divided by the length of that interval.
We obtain -9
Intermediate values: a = -8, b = 0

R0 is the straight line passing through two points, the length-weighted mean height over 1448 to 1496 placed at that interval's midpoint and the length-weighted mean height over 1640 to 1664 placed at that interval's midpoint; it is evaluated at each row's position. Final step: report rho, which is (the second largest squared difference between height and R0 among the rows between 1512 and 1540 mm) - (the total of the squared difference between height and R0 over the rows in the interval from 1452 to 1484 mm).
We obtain -305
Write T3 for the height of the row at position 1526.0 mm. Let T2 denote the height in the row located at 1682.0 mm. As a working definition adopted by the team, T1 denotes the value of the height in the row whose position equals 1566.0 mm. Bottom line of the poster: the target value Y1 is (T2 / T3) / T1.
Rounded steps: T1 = 136.4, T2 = 146.7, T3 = 144.6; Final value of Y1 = 0.0074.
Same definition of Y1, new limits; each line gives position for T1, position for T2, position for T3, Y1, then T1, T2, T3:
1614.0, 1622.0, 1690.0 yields 0.0074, 130.1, 139.4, 145.5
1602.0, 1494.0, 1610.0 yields 0.0086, 127.8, 141.9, 129.3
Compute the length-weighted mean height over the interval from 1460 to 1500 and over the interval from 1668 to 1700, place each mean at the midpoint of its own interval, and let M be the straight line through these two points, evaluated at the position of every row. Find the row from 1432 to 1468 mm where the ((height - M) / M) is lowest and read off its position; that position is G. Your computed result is 1446.0 mm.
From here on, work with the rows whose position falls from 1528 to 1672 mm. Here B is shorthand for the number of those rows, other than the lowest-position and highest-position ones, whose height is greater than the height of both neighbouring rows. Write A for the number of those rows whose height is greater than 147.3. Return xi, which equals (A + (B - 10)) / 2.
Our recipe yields 3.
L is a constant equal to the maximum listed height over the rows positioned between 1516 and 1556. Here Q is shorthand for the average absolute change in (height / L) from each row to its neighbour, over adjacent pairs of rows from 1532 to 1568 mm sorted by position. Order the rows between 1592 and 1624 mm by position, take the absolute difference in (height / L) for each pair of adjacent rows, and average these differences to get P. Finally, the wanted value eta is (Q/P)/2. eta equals 1.32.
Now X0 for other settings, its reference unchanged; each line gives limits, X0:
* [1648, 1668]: 11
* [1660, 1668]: 5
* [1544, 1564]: 103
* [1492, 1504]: 23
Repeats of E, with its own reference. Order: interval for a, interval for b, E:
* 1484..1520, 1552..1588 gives -19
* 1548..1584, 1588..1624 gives -29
